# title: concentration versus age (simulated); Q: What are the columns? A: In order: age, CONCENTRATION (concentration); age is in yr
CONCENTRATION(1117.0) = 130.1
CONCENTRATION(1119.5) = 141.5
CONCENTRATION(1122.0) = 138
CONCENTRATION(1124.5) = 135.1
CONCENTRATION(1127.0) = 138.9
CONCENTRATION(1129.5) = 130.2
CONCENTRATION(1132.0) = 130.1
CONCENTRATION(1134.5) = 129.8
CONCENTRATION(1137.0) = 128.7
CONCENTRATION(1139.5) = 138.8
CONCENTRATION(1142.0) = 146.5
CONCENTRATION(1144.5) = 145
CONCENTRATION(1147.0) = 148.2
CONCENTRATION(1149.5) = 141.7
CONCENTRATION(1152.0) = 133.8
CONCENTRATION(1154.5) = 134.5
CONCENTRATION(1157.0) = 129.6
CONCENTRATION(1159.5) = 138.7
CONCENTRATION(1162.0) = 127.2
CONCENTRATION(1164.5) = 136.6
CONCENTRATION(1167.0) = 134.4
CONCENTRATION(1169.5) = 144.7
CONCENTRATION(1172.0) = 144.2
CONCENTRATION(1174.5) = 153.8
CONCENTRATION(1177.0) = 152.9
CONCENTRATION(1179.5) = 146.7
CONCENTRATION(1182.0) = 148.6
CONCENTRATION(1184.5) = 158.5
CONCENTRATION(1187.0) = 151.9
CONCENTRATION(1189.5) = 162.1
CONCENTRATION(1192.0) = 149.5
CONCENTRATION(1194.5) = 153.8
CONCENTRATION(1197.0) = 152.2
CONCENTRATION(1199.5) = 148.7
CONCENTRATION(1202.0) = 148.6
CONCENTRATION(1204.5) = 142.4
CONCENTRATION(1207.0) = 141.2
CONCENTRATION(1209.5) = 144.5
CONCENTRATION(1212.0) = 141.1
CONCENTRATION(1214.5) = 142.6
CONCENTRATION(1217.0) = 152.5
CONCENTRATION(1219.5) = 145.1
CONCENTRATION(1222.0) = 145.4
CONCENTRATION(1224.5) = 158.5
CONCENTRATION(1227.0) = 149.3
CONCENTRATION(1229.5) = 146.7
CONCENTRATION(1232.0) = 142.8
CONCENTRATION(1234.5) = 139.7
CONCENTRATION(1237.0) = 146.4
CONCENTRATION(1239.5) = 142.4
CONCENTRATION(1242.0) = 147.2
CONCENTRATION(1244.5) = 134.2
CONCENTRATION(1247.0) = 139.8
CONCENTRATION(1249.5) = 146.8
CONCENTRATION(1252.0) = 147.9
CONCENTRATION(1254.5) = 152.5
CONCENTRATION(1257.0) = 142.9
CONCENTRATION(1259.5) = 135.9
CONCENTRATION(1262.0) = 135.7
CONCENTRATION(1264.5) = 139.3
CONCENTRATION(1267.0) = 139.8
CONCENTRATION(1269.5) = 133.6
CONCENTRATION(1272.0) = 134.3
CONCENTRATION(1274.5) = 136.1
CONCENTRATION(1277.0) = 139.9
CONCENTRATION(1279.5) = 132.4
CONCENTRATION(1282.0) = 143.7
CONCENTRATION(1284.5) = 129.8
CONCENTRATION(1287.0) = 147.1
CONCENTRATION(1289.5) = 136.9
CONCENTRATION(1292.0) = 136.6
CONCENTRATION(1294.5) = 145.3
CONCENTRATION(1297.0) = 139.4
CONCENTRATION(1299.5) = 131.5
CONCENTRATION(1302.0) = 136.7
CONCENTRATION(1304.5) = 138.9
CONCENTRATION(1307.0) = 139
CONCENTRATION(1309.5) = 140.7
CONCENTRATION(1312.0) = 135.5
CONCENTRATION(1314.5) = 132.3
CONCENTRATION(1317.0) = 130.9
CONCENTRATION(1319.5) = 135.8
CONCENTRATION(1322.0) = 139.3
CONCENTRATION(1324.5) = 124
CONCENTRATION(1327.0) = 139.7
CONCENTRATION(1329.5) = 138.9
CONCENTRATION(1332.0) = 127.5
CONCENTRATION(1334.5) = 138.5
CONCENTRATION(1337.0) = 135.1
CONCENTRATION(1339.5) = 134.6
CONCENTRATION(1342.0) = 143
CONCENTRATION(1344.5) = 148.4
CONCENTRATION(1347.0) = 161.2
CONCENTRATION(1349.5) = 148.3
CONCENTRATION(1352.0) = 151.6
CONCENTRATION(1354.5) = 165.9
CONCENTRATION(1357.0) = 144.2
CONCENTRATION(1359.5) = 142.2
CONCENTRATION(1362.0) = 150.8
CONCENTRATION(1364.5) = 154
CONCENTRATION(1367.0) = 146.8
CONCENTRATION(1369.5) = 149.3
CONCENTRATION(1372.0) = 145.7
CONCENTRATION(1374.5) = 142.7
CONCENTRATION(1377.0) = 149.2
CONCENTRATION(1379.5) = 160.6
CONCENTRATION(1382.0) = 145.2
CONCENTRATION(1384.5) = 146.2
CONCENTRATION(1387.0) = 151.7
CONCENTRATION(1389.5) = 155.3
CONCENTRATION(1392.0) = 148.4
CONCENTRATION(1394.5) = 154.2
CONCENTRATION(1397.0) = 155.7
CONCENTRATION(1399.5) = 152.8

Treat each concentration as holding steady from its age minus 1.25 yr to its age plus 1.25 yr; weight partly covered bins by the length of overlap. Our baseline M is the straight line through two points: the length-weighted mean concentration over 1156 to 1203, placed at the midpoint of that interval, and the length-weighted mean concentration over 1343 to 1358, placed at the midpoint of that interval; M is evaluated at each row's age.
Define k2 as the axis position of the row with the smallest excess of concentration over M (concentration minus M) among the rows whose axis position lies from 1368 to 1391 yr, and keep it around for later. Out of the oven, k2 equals 1374.5 yr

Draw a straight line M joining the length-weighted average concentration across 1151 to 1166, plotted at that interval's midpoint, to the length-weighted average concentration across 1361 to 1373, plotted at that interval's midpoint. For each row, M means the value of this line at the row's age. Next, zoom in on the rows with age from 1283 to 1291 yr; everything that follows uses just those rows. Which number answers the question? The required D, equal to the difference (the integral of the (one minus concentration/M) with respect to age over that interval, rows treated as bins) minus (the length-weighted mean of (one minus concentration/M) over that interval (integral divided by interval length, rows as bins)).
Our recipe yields 0.25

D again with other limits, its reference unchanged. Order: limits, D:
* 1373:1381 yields -0.02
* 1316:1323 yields 0.43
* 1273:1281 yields 0.30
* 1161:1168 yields 0.04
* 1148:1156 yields -0.21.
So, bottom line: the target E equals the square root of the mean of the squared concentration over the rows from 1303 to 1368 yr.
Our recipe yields 142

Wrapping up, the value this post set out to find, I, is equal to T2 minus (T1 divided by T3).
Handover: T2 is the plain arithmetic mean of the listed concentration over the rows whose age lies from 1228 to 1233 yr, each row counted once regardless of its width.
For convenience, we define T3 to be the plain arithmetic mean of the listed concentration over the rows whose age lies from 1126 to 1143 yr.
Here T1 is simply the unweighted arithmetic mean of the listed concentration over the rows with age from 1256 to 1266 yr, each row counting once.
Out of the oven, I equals 144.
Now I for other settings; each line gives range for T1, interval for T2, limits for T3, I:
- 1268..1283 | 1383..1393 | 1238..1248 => 149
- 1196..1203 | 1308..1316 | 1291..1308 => 135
